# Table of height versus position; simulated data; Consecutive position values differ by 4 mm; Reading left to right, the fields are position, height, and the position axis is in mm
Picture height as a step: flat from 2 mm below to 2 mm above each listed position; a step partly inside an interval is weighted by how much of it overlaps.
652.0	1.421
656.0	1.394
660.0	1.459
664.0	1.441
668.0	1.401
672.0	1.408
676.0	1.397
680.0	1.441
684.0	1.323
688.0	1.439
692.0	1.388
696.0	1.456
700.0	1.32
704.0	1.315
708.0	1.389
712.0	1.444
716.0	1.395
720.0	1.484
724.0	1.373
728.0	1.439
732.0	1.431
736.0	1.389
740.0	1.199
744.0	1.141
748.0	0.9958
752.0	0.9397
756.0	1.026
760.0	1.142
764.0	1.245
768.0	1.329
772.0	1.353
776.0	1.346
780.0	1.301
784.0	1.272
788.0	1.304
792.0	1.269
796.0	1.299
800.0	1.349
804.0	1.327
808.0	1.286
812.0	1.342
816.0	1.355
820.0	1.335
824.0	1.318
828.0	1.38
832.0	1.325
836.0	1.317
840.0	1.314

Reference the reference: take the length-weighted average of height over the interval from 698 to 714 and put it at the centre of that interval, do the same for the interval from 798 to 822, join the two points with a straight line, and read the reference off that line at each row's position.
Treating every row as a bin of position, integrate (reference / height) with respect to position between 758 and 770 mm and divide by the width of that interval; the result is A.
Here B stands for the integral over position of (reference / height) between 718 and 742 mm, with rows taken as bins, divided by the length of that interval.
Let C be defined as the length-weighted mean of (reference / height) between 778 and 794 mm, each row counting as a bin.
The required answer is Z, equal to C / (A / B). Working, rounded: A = 1.092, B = 0.99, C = 1.04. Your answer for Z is 0.94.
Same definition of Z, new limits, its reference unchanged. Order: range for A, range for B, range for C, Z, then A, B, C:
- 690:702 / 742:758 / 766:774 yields 1.34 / 0.989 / 1.33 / 1.00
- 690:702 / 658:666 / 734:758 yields 1.19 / 0.989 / 0.95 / 1.23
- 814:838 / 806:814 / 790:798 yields 1.07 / 0.992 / 1.01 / 1.04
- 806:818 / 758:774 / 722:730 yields 1.03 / 1.004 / 1.07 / 0.97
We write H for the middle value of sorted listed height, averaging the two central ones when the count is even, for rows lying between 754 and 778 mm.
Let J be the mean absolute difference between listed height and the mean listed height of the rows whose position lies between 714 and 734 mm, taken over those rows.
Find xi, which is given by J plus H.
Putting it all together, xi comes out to 1.32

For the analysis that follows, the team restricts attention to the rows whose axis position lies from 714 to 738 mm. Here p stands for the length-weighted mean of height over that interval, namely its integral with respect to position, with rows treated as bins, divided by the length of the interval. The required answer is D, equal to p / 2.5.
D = 0.567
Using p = 1.42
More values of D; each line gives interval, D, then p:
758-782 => 0.514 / 1.29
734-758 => 0.446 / 1.12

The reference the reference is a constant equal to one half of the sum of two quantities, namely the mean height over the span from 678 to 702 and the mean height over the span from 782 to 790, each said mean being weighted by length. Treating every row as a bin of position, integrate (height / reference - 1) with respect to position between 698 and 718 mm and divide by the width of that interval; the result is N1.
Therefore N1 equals 0.02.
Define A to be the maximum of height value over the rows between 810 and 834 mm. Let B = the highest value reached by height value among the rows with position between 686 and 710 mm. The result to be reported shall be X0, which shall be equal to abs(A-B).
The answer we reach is 0.076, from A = 1.38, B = 1.456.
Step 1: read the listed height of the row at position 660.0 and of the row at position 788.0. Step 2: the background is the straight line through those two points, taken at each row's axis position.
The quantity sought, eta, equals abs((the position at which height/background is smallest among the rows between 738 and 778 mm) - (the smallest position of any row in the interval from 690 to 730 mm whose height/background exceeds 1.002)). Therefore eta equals 56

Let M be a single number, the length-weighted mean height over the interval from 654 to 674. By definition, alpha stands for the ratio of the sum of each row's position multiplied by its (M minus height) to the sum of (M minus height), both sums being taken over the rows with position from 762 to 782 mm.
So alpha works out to 771.0 mm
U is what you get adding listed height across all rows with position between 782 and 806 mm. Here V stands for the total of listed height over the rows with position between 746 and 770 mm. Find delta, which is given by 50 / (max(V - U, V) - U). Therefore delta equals -44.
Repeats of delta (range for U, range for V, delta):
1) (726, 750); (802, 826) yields 136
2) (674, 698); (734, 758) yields -29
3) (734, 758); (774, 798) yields 45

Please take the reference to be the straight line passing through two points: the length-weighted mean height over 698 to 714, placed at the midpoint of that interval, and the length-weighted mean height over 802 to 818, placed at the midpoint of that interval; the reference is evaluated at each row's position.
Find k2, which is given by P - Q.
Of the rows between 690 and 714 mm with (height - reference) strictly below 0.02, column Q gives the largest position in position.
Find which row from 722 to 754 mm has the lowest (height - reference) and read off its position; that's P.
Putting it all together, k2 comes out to 48 mm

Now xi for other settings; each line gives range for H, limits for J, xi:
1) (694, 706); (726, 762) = 1.48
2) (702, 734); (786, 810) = 1.43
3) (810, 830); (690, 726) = 1.39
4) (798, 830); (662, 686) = 1.37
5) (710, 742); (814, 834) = 1.43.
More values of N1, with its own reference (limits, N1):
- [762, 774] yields -0.02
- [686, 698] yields 0.06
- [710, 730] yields 0.06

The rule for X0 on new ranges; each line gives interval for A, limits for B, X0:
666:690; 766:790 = 0.088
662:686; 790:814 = 0.092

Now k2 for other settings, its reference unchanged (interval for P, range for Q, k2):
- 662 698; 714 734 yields -40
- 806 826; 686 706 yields 104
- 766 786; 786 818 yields -28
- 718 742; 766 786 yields -44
